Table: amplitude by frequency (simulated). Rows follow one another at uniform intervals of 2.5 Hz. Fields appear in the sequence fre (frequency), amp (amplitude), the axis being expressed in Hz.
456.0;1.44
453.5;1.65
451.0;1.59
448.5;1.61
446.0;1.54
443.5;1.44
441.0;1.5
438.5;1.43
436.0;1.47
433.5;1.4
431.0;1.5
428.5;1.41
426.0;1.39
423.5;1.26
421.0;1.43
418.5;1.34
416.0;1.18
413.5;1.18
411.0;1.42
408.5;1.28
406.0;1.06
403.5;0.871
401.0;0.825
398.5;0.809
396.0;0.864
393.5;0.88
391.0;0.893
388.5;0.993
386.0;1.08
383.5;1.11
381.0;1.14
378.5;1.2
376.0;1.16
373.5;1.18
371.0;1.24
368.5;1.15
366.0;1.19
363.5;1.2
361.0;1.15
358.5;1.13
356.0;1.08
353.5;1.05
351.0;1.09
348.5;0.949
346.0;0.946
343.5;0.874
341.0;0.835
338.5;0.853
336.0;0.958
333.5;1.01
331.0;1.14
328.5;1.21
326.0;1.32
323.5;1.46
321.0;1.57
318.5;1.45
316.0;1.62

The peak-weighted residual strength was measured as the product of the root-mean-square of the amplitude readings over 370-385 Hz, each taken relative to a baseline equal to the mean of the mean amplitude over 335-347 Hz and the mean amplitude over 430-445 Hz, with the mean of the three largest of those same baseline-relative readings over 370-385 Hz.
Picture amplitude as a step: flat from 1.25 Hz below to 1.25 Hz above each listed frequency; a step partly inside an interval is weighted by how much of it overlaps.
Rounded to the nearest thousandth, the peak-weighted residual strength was 0.001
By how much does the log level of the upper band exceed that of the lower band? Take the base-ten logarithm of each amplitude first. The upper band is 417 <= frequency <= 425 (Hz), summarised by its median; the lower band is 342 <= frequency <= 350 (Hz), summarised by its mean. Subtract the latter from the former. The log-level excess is 0.16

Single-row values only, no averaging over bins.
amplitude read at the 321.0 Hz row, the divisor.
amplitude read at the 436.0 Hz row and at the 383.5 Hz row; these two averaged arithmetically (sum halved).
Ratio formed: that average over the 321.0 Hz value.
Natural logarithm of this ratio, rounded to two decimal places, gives -0.20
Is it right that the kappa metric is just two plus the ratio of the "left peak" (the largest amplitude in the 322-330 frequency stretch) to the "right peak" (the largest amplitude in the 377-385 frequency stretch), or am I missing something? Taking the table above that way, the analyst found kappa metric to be 3.22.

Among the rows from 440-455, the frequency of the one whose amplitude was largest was 453.5 Hz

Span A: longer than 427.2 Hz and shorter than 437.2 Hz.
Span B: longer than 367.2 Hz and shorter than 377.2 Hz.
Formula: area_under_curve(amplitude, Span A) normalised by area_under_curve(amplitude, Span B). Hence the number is 1.2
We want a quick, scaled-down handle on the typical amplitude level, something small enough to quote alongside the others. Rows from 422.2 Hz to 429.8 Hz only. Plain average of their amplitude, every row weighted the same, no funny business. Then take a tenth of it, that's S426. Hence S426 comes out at 0.135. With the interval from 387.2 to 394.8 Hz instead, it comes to 0.092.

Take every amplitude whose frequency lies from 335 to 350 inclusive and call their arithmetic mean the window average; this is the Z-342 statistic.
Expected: 0.90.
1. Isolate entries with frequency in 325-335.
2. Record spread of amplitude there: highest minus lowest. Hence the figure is 0.31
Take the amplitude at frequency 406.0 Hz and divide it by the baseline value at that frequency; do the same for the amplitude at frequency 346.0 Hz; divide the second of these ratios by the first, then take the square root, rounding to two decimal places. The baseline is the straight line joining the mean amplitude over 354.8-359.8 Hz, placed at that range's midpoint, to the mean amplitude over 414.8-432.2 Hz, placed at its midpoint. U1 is 1.04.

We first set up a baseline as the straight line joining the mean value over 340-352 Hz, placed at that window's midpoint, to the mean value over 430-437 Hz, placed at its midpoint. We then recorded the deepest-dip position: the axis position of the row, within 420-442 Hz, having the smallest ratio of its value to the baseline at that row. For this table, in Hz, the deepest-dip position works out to 423.5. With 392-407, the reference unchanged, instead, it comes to 398.5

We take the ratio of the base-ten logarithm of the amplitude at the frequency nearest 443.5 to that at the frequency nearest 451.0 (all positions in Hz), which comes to 0.79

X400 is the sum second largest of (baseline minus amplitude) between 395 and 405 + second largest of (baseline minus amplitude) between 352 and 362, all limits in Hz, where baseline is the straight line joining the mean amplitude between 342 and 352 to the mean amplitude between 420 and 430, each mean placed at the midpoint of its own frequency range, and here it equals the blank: 0.35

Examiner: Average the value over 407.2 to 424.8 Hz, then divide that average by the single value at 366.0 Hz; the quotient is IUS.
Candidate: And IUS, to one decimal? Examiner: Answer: 1.1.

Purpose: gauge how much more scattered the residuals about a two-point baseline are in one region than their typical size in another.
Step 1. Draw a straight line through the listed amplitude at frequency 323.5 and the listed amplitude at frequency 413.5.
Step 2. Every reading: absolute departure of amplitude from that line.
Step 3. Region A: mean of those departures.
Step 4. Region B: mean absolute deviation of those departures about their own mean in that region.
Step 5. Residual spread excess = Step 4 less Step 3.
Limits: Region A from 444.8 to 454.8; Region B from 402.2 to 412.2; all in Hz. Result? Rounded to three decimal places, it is -0.444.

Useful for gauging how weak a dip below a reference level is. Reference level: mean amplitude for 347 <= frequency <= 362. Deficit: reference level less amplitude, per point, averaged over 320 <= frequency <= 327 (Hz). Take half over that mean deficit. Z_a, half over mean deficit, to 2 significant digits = -1.3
